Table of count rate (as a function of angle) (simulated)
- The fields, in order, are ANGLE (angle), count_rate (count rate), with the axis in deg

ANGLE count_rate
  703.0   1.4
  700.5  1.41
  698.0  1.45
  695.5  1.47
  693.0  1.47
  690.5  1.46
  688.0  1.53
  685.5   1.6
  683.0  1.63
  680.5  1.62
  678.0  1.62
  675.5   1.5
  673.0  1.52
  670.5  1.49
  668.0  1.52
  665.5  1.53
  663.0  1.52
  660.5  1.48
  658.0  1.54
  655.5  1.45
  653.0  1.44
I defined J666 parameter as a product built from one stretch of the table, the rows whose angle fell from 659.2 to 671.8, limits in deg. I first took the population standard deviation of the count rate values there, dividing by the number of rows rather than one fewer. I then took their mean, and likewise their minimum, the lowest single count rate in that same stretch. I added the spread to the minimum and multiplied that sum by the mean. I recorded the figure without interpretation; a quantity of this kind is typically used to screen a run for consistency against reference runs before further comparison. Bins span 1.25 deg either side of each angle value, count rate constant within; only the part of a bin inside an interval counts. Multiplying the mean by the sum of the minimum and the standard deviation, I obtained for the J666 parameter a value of 2.26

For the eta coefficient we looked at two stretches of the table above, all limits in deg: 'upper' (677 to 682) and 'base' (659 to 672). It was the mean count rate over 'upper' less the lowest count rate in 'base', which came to 0.14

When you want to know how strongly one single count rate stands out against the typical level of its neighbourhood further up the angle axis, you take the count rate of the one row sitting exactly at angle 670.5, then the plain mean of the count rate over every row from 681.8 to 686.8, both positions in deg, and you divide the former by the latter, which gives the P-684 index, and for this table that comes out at 0.92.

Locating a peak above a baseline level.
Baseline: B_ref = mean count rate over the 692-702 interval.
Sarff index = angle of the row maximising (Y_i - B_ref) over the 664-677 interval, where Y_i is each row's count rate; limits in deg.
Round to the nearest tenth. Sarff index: 665.5 deg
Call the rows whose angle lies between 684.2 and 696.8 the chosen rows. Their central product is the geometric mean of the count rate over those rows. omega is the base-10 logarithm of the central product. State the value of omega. 0.178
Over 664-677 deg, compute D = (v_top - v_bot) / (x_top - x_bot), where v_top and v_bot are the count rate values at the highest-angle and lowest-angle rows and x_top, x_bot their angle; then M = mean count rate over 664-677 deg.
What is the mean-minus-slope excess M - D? 1.52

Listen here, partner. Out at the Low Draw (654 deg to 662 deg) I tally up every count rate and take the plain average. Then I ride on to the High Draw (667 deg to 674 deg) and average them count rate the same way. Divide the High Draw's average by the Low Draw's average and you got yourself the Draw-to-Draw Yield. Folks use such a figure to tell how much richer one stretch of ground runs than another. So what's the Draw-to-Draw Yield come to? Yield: 1.013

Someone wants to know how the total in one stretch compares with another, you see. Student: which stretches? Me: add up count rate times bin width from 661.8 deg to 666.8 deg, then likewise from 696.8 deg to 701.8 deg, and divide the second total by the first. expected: 0.94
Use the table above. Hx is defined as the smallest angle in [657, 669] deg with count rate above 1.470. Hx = 658.0 deg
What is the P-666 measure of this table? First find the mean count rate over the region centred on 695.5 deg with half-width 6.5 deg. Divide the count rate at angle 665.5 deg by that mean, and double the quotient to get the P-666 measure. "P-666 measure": 2.11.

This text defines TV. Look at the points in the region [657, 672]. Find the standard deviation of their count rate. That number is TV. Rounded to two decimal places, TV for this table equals 0.02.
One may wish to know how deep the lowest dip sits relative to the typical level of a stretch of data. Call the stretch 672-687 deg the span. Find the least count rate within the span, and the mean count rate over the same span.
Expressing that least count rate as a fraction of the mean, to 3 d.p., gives 0.948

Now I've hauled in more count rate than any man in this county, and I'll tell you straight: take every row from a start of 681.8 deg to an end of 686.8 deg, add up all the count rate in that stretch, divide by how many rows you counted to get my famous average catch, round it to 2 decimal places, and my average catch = 1.61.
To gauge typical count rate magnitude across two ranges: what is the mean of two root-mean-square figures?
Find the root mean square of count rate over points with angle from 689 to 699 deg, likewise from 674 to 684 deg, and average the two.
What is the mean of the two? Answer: 1.53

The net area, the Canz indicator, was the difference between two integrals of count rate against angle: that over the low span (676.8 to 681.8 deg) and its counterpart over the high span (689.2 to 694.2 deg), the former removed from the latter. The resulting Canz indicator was -0.8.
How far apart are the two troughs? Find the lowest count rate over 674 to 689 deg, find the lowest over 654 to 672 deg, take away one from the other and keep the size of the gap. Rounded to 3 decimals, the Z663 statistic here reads 0.050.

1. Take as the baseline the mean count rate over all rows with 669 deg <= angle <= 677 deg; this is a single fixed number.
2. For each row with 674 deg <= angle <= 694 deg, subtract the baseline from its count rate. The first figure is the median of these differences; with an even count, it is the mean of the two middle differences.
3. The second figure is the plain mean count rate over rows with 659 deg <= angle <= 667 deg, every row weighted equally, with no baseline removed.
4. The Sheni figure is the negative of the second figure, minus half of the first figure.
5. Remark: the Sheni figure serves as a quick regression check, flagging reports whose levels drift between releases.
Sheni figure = -1.54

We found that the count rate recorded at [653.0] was 1.44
